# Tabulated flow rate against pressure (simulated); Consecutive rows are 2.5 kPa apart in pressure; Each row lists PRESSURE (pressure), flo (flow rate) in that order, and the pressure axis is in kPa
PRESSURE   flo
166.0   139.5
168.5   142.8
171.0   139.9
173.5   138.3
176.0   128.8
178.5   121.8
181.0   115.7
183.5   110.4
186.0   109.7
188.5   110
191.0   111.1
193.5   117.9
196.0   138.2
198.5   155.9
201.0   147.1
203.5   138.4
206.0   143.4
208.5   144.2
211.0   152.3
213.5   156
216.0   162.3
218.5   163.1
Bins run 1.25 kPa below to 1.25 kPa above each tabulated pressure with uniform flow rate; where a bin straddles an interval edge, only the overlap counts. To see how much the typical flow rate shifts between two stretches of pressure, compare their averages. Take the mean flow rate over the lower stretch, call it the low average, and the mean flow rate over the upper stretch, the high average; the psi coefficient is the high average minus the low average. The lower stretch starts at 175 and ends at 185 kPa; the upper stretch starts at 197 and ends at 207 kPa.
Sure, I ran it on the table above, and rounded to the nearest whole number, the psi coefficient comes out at 27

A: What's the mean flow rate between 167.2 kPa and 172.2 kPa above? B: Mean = 141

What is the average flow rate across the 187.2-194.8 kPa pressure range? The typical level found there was 113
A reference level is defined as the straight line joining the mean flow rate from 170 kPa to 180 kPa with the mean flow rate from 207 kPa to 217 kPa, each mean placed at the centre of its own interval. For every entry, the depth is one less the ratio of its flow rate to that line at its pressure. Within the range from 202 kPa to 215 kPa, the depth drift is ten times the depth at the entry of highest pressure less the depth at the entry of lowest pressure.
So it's -0.79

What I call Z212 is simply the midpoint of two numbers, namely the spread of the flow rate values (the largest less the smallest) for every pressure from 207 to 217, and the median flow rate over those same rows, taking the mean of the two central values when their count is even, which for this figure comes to 86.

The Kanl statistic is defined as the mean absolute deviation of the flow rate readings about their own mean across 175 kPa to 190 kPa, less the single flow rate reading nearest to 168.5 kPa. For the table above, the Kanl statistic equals -137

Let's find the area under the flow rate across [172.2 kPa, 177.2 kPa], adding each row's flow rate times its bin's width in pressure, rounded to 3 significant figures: 668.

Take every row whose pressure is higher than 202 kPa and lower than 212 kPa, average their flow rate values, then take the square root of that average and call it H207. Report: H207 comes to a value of 12.0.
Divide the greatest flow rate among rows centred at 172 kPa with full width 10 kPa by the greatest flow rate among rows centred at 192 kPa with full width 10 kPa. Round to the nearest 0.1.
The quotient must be 1.0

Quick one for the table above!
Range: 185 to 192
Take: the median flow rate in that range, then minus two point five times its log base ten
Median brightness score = -5.10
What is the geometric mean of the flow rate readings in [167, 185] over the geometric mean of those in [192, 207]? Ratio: 0.914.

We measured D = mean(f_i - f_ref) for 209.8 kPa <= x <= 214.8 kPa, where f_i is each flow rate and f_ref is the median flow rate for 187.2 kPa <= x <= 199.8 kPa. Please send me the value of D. 36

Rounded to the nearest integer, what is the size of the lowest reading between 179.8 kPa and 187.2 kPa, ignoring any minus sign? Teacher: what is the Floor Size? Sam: 110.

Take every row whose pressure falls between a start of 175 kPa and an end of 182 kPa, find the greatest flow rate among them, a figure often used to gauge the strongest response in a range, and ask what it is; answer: 128.8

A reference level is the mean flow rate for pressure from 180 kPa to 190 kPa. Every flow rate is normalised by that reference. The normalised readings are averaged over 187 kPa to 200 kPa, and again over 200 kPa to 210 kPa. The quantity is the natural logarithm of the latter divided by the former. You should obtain 0.12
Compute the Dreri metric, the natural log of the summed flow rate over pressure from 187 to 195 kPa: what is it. 5.83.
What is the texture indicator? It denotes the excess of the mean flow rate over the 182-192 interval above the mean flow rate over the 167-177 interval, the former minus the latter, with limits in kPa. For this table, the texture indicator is -27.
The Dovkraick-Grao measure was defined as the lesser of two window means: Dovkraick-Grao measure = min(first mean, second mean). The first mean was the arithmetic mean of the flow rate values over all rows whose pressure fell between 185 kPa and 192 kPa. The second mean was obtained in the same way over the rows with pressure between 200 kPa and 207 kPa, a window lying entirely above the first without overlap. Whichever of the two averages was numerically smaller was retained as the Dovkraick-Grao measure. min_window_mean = 110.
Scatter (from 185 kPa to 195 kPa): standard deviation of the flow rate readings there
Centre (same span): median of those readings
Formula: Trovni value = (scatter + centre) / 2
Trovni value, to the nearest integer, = 57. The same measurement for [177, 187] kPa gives 59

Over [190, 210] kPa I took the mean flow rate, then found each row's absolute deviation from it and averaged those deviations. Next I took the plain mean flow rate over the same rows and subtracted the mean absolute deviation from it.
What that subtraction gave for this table 126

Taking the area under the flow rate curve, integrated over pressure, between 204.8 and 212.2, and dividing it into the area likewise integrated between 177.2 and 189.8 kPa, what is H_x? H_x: 1.3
